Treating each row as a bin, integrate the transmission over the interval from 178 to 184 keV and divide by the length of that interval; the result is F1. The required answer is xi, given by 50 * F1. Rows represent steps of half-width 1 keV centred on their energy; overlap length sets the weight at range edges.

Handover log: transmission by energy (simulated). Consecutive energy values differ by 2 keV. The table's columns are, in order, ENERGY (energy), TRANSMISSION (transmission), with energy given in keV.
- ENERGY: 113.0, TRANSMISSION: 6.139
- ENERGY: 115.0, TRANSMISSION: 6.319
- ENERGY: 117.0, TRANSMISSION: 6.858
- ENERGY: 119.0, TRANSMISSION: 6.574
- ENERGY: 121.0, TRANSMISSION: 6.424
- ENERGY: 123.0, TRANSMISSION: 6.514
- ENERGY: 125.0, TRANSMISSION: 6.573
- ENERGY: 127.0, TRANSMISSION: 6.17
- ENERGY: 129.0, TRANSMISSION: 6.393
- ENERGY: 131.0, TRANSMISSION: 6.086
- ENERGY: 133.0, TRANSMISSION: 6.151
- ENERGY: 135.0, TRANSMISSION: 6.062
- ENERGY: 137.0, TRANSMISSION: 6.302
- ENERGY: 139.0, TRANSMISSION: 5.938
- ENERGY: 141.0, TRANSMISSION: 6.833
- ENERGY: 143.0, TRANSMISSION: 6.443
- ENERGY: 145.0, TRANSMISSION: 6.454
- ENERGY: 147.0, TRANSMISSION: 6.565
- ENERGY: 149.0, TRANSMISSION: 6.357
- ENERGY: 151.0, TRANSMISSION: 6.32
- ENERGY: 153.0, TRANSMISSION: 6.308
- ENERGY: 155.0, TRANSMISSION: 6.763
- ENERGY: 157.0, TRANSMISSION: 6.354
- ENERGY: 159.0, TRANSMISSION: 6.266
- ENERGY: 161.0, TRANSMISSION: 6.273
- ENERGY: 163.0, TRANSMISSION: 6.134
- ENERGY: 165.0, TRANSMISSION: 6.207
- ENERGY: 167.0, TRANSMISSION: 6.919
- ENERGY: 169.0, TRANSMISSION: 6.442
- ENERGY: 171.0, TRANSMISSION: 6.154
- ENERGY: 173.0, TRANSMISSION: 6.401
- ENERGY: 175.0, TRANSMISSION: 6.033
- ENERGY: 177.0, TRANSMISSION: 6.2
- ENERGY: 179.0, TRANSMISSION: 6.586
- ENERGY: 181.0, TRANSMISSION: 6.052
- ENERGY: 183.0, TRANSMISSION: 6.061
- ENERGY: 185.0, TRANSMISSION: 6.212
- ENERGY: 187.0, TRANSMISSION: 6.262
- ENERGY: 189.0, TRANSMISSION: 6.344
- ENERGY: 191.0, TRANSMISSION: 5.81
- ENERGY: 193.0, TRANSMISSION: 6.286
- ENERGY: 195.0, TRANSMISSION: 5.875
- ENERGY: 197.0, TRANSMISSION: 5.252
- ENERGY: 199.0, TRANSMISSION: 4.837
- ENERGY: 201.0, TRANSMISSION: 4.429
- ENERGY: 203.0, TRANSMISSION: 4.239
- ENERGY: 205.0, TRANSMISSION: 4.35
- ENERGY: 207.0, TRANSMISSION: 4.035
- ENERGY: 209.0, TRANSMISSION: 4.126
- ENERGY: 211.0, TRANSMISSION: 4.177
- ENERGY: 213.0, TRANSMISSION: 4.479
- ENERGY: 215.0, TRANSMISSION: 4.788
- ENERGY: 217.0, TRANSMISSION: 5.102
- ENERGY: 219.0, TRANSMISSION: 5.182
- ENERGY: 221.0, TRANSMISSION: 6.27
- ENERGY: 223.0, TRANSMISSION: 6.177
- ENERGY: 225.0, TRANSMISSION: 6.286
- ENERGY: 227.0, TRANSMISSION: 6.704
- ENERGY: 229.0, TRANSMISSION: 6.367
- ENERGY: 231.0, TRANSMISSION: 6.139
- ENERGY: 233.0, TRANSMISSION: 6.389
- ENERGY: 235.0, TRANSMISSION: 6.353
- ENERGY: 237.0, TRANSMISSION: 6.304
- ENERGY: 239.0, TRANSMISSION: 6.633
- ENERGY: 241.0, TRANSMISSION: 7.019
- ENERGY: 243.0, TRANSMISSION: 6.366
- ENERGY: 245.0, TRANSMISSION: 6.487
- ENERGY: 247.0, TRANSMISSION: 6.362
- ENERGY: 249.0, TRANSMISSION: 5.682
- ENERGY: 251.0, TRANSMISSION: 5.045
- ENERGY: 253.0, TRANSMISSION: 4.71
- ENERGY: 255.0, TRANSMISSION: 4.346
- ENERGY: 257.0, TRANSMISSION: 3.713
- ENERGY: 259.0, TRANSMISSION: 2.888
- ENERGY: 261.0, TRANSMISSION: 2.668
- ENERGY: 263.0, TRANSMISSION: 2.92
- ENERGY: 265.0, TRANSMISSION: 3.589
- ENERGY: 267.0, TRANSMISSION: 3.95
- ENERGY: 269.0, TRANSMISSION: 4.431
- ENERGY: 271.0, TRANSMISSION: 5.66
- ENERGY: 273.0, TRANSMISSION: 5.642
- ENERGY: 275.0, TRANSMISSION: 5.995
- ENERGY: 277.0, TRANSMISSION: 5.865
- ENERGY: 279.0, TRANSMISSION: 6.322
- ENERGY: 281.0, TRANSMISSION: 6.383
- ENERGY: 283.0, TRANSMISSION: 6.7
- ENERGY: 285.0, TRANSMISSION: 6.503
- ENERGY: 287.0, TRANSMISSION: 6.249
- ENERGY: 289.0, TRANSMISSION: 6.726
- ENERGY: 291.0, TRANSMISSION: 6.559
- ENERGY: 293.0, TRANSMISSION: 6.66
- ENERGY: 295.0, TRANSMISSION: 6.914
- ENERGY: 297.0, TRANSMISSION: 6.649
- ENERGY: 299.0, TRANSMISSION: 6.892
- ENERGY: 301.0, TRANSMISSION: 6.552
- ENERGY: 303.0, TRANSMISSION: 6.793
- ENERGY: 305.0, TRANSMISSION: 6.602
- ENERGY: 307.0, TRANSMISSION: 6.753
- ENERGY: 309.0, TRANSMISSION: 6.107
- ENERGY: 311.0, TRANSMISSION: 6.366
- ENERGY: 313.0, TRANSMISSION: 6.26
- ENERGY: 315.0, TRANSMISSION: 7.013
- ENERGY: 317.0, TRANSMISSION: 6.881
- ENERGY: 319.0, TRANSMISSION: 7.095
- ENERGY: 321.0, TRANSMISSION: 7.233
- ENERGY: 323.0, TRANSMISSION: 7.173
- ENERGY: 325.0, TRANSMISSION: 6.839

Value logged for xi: 312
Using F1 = 6.23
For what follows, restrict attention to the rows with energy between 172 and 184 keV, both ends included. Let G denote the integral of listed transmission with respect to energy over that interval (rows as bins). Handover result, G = 74.7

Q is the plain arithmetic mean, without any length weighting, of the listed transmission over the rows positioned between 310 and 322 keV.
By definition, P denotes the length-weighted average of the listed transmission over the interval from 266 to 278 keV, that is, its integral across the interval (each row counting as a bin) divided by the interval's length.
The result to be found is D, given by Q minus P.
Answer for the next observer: 1.6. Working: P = 5.3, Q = 6.81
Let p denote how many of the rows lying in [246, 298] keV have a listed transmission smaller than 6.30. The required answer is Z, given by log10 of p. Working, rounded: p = 16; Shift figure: 1.20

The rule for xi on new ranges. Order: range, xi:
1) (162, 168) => 321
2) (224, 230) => 323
